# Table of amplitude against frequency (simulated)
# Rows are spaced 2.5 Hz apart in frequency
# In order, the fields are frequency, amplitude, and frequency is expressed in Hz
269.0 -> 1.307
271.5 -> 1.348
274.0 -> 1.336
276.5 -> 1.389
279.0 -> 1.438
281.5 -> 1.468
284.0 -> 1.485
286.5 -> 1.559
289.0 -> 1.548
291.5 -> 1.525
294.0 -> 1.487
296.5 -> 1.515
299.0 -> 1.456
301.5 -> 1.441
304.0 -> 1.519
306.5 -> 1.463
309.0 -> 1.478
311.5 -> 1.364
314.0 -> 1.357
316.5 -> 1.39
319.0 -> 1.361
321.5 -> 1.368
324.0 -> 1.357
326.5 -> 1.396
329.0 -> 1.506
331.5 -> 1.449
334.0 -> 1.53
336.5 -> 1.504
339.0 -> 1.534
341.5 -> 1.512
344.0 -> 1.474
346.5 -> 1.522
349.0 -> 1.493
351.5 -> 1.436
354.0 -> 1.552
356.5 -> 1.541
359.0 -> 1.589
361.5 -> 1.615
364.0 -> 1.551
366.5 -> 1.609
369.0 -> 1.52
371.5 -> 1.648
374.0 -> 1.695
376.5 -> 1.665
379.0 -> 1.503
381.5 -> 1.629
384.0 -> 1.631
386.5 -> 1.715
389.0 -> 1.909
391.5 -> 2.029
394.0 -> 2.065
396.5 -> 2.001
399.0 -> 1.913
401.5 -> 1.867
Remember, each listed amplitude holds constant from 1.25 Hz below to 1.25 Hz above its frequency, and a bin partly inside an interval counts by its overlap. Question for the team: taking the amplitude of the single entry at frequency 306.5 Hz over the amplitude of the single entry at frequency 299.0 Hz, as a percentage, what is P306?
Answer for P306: 100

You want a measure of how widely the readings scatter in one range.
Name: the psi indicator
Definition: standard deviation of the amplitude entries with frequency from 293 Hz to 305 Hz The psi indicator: 0.03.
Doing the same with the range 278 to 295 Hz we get 0.04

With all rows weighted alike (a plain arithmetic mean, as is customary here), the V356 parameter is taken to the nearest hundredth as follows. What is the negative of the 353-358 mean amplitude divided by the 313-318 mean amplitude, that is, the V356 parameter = -1.13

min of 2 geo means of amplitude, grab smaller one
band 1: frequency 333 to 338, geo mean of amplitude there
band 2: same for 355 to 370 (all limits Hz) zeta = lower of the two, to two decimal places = 1.52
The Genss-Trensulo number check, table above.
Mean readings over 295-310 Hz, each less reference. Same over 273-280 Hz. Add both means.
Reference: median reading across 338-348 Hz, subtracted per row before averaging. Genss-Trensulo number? -0.17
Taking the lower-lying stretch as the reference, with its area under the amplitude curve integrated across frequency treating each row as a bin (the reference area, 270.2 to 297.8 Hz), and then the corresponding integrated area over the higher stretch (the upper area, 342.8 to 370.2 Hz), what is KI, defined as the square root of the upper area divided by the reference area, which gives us 1.02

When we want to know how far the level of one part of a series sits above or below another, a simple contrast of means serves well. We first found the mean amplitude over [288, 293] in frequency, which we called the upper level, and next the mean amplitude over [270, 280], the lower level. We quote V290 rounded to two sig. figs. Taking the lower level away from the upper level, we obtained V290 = 0.16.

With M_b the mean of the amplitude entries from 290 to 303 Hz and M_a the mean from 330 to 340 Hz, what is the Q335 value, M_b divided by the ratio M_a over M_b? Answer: 1.47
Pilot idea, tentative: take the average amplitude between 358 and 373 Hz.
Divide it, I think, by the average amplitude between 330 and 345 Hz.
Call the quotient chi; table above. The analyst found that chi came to 1.06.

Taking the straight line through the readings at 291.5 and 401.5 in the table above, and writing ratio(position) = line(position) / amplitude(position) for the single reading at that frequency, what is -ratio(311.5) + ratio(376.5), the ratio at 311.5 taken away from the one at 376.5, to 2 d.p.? -0.09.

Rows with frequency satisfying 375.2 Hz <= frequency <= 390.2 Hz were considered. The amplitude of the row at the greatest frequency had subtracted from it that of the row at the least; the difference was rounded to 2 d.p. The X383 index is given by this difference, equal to 0.24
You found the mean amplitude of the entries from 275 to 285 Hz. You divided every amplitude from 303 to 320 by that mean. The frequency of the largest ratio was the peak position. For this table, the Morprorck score 304.0 Hz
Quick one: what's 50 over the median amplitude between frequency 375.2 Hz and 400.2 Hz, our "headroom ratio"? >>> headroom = 27.6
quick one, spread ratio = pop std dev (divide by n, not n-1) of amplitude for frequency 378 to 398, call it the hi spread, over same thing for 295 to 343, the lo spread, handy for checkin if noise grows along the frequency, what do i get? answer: 3.1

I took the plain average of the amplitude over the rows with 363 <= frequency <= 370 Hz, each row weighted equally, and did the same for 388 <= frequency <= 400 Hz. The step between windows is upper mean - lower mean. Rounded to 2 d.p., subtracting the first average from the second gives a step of 0.42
